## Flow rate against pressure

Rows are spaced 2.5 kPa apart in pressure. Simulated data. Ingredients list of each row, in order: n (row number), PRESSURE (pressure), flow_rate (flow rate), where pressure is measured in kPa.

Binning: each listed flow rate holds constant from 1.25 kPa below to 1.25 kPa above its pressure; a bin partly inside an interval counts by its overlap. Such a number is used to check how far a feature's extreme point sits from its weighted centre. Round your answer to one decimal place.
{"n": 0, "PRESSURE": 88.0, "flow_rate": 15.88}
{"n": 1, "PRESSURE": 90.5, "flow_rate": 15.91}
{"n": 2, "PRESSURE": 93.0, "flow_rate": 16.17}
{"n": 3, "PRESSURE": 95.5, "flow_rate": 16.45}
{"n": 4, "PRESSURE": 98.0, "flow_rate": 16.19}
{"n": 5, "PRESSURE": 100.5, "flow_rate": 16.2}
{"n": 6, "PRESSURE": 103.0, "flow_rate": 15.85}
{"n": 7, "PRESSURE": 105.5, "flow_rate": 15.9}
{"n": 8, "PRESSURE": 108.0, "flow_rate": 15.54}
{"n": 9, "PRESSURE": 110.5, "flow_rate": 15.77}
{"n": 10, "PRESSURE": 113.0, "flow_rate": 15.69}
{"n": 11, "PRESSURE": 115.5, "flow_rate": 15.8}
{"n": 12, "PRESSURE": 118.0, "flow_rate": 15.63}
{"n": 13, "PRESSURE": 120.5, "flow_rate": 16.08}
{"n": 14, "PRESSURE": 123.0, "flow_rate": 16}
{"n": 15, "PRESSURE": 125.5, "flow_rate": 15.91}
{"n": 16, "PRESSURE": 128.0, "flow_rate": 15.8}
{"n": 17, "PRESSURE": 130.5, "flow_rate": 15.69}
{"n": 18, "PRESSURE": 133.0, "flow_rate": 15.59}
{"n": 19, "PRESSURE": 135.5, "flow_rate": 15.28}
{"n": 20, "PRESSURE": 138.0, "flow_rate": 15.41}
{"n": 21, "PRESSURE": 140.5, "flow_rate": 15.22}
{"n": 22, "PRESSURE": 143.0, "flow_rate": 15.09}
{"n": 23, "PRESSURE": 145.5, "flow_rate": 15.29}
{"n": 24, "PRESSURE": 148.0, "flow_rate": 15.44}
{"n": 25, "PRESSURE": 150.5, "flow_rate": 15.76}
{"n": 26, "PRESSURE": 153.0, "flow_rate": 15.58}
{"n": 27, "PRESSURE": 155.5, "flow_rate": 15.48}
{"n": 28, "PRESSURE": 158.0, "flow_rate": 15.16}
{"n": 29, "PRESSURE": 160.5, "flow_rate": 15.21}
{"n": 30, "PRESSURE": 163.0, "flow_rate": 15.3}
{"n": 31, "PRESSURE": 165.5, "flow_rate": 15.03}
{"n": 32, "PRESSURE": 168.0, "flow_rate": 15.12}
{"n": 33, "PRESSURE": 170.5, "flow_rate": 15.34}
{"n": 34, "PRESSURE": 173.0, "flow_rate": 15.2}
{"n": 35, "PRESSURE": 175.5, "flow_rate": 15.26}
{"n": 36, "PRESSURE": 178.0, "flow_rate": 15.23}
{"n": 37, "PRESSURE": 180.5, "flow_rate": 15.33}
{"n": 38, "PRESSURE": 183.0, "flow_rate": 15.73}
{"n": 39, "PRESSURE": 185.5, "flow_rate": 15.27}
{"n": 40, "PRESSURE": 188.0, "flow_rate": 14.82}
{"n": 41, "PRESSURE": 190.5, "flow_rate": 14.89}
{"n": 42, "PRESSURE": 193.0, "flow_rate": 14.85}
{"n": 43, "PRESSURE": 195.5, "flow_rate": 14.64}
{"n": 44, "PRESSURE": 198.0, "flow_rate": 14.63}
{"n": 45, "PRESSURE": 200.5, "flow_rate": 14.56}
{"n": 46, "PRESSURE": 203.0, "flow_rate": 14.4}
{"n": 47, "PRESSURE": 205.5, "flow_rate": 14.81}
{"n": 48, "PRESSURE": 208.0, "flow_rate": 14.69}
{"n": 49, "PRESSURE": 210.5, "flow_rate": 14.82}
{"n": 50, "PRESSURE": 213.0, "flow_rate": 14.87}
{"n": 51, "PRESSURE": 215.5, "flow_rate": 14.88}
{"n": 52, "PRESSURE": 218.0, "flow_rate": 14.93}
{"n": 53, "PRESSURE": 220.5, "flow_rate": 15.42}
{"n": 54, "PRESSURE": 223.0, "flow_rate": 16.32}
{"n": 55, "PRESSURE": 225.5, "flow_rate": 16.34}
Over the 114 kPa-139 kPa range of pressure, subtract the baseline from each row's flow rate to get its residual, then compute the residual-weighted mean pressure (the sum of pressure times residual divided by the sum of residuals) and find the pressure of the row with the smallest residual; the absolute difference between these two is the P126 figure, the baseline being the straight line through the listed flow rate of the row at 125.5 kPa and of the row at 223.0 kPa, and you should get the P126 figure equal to 1.6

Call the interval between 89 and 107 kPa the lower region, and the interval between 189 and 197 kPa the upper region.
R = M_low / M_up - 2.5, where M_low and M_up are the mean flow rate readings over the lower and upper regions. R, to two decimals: -1.41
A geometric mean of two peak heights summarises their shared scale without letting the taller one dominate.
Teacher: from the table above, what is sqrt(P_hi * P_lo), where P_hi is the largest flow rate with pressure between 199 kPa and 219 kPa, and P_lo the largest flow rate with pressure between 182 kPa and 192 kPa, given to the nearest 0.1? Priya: 15.3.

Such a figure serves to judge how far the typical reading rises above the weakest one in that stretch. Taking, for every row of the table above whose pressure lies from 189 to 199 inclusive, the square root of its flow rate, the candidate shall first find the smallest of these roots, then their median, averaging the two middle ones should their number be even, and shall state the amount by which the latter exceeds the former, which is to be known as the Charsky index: 0.015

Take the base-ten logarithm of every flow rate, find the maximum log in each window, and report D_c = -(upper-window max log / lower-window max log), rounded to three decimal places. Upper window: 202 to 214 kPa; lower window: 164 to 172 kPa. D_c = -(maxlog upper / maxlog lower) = -0.989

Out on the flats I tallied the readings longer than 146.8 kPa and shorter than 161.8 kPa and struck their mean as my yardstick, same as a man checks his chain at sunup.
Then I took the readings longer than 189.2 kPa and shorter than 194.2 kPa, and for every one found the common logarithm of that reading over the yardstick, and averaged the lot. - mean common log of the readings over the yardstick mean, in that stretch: -0.016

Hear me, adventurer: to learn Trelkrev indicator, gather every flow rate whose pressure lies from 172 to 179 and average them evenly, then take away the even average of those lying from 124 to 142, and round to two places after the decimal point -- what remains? -0.33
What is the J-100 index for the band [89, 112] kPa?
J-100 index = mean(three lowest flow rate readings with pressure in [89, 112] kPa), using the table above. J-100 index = 15.7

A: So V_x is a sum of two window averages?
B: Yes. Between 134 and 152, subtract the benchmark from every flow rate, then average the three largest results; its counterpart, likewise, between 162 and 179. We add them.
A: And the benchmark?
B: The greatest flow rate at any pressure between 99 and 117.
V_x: -1.6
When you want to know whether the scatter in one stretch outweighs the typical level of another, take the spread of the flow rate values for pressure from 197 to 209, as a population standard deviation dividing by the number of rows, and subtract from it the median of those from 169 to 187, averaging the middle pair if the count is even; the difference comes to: -15.1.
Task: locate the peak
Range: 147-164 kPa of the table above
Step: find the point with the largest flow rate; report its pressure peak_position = 150.5 kPa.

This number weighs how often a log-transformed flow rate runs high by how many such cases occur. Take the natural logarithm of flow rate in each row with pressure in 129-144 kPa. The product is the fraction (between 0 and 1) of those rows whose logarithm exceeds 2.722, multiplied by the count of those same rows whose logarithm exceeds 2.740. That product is 1.7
